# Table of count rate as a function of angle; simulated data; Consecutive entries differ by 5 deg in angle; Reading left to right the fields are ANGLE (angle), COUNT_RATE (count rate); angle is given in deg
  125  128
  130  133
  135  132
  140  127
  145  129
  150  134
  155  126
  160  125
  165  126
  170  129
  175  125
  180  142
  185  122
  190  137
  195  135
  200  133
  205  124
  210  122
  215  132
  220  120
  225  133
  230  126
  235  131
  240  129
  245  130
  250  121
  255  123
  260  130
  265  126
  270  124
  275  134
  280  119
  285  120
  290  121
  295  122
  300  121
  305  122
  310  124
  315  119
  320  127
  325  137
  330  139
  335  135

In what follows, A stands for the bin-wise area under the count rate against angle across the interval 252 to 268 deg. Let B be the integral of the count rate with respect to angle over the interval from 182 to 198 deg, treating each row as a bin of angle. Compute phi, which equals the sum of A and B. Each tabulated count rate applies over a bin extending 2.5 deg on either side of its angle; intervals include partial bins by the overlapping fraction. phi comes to 4125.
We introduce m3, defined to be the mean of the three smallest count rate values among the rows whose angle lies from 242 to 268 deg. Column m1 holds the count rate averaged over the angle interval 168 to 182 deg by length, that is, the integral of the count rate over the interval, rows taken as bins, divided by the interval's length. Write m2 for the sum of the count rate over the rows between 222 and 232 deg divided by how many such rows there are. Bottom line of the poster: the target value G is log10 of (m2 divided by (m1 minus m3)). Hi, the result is 1.19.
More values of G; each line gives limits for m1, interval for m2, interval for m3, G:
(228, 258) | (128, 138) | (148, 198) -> 1.69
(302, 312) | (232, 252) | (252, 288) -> 1.77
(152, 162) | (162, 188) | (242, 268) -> 1.69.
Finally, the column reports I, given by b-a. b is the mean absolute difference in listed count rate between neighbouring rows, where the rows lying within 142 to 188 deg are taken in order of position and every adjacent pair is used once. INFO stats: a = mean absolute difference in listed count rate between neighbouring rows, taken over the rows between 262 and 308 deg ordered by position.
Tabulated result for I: 3.4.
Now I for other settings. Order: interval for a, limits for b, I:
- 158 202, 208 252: -0.6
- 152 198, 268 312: -3.9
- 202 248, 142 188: 0.9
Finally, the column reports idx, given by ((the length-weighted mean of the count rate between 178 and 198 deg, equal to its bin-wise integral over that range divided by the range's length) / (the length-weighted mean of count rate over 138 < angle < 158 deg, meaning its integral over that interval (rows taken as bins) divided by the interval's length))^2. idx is 1.08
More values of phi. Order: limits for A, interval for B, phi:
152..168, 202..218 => 4033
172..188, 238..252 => 3853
